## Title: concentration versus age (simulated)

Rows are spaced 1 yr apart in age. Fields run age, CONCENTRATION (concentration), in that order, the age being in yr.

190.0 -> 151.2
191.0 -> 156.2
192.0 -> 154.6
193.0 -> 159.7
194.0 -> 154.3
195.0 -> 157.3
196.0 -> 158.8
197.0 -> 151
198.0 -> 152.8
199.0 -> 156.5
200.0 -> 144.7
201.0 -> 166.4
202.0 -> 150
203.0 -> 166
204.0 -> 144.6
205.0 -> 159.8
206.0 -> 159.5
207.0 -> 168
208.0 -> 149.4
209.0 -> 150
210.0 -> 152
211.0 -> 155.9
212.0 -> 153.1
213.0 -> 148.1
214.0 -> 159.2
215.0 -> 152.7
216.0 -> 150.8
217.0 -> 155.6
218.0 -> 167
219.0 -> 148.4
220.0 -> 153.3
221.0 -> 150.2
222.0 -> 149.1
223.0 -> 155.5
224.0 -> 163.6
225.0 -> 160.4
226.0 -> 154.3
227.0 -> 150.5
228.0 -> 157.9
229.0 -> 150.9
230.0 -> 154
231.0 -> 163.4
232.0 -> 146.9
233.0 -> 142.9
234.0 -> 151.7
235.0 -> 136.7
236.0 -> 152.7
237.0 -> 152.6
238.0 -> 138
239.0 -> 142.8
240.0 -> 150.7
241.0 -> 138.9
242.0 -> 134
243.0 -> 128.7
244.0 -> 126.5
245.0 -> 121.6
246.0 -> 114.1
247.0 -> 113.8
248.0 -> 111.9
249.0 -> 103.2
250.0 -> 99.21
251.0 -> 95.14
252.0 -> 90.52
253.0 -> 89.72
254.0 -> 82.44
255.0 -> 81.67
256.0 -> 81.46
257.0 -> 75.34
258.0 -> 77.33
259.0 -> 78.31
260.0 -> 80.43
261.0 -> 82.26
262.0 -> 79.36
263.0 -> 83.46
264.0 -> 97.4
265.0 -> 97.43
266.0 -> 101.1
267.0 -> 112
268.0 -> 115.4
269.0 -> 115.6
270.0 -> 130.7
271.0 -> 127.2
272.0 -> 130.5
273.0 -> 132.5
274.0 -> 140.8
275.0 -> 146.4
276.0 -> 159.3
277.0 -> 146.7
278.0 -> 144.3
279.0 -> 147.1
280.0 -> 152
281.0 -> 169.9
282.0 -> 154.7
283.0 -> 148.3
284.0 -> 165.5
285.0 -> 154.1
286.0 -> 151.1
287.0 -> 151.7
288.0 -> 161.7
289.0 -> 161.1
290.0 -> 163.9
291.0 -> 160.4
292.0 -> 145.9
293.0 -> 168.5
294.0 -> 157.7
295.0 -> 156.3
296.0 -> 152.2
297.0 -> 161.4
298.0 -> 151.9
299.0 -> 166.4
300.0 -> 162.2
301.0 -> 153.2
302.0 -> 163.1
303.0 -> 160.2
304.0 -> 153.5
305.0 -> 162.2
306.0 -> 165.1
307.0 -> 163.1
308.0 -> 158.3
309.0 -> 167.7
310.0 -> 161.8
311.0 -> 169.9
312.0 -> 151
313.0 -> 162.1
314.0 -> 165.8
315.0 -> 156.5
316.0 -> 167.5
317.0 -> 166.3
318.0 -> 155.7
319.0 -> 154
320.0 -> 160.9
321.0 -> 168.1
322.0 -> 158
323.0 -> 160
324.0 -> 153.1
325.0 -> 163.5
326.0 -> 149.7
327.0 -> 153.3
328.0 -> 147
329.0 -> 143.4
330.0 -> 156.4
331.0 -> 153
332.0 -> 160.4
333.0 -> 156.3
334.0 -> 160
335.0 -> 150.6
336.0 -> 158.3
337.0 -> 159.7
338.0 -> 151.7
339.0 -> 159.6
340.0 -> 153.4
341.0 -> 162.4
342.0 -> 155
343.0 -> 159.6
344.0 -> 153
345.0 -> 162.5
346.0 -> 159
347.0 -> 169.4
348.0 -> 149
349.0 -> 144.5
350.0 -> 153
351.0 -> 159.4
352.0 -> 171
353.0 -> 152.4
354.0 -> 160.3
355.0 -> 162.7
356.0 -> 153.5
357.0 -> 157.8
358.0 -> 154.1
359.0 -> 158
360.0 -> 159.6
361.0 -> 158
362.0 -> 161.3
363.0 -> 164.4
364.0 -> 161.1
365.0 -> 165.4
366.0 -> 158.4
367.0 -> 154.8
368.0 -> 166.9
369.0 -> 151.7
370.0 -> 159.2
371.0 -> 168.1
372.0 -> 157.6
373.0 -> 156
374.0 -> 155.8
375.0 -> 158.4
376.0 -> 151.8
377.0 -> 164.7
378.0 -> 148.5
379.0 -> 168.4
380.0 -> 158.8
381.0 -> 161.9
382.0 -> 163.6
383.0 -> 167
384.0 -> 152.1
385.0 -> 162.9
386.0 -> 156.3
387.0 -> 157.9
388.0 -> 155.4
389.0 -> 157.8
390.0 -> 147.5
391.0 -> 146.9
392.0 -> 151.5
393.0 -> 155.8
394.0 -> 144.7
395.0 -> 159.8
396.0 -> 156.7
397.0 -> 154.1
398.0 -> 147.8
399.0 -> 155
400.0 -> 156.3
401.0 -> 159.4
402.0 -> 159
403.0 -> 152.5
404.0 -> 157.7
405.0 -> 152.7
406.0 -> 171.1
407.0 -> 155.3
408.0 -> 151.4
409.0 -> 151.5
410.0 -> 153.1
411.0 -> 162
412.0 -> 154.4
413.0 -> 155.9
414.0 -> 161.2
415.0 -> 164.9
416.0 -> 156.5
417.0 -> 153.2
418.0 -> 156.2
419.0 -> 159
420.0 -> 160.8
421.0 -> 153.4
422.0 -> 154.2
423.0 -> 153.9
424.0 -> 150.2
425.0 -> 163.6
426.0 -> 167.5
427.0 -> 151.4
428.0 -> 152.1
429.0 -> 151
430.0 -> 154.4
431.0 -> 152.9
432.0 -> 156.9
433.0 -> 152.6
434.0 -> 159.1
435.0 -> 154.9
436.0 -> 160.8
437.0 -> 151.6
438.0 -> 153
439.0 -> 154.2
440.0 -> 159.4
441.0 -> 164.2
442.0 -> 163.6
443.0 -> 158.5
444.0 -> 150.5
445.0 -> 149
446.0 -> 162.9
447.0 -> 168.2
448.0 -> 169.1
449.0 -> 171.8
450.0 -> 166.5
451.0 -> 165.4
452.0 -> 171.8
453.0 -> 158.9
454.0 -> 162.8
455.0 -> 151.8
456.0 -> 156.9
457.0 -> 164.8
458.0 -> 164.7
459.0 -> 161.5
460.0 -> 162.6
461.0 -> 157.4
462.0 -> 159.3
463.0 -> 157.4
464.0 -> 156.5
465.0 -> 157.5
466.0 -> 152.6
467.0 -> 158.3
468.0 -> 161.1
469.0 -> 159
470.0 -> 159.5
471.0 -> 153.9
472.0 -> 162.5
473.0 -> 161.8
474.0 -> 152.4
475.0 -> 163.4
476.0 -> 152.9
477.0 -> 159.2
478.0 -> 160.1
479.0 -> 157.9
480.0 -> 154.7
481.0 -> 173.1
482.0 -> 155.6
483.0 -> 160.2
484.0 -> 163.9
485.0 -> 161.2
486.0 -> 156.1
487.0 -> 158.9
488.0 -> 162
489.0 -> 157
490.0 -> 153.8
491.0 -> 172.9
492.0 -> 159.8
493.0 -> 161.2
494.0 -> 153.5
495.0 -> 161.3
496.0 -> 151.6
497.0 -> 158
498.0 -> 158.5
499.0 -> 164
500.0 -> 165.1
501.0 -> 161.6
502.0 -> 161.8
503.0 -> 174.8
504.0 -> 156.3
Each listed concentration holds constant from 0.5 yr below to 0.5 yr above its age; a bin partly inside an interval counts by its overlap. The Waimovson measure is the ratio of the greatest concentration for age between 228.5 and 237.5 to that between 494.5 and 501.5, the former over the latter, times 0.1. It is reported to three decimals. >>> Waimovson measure 0.099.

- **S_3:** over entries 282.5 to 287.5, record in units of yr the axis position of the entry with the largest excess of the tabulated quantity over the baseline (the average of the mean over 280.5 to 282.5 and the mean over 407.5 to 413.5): 284.0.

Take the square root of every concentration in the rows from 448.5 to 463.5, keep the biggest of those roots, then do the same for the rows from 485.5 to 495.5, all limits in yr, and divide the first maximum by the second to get 0.997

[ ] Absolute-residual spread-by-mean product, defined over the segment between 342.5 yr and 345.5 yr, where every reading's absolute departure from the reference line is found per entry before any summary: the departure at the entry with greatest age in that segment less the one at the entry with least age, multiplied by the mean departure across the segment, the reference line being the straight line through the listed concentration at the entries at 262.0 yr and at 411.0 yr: 60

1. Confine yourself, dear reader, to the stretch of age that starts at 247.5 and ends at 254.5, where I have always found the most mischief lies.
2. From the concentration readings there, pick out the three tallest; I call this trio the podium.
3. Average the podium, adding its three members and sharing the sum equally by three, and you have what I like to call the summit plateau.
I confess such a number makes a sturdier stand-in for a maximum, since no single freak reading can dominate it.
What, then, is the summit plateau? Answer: 105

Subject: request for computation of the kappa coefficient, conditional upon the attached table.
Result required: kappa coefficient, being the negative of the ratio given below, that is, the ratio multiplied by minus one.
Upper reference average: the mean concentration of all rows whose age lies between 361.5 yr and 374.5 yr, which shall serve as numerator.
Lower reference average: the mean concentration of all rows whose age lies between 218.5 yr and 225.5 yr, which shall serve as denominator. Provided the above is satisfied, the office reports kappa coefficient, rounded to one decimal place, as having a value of -1.0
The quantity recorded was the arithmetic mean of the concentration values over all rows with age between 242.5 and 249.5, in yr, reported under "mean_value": 117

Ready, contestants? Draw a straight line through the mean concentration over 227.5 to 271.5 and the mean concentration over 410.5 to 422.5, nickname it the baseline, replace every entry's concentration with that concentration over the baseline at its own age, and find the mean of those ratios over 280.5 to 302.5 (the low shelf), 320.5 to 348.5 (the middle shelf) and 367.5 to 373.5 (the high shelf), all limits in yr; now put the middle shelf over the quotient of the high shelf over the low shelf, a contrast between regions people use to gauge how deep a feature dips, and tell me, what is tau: 1.31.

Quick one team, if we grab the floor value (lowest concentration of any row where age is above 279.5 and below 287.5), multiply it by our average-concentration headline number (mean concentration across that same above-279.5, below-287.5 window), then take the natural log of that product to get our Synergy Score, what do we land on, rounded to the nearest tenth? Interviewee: 10.0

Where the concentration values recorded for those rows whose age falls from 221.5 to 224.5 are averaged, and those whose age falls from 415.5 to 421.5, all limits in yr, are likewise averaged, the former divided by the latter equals 1.00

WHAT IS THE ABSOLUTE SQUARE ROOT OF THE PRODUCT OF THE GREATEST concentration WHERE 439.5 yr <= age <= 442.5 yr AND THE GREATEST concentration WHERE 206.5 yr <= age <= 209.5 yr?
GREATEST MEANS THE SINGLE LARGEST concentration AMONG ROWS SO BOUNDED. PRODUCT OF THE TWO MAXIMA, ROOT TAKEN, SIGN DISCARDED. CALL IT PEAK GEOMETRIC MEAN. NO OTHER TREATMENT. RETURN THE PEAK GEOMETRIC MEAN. 166.1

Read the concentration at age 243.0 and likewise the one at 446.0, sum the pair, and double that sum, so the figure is 583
